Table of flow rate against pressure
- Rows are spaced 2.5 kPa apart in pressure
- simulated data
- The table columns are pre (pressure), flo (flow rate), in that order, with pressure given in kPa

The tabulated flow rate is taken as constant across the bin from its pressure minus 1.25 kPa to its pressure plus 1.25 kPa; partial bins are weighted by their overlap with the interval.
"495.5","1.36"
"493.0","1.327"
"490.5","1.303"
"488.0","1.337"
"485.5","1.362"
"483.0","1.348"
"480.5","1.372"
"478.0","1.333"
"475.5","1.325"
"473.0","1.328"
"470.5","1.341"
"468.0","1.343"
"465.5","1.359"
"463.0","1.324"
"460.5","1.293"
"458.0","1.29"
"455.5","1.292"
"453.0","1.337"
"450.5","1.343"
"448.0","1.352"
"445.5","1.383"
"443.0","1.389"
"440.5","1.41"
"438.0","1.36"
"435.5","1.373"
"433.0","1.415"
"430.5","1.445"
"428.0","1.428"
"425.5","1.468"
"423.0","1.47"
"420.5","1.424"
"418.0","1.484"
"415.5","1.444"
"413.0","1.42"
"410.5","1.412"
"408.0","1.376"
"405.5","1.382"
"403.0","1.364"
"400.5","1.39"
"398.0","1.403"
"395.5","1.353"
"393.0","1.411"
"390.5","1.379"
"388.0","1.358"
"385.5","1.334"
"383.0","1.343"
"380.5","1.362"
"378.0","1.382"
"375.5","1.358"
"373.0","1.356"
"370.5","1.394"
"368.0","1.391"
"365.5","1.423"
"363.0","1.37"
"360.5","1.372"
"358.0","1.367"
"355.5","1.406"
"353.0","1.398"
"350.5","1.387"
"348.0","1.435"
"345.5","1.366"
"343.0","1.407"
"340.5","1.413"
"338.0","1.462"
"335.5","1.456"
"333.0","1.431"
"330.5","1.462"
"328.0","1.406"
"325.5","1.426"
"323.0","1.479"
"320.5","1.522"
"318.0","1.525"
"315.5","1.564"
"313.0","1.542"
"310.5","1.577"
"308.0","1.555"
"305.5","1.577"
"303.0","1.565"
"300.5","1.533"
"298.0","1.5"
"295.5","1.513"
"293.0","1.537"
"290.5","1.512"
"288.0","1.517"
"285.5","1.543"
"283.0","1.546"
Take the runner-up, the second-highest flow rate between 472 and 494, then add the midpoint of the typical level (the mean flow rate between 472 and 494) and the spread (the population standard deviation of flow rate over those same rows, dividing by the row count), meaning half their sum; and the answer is 2.04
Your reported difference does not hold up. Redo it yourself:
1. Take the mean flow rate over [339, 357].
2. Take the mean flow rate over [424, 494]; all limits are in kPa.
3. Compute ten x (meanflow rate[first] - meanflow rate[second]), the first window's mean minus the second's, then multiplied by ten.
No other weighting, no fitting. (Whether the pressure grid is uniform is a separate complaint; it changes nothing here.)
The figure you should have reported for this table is 0.5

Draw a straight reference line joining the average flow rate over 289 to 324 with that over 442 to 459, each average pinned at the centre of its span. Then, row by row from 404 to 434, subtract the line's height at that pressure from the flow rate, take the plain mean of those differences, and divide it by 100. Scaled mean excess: 0.0005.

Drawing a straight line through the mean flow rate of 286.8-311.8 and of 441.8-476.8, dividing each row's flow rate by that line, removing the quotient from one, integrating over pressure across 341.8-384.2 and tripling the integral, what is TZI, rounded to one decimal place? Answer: 6.5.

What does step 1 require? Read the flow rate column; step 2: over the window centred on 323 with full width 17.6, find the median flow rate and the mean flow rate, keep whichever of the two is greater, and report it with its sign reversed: -1.48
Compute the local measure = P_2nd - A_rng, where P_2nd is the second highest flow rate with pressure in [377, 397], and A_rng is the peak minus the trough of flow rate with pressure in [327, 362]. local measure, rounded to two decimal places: 1.29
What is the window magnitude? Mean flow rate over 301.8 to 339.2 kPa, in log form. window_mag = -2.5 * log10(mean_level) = -0.44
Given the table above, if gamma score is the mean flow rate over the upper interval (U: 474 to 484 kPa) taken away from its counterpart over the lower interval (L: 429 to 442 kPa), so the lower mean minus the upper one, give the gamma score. 0.06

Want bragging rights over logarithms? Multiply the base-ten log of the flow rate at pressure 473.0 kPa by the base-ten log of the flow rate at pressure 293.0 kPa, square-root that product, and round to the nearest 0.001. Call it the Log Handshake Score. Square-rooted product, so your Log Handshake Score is 0.152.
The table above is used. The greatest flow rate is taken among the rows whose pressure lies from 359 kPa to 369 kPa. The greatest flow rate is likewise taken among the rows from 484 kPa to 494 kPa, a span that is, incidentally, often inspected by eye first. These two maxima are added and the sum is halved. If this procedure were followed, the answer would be 1.39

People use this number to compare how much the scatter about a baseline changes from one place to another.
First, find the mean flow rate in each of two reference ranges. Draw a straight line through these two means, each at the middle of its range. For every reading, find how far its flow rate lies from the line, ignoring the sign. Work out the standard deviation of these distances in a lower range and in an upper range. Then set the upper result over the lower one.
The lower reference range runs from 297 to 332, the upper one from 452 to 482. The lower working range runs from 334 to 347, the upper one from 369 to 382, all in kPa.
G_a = 0.45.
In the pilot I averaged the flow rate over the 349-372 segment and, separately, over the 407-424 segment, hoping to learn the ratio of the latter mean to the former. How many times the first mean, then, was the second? 1.03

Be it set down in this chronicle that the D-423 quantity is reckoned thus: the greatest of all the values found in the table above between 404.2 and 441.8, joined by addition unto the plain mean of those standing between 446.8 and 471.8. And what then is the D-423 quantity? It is 2.81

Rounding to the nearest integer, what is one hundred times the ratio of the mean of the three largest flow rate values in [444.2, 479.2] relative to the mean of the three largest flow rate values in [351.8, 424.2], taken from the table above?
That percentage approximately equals 93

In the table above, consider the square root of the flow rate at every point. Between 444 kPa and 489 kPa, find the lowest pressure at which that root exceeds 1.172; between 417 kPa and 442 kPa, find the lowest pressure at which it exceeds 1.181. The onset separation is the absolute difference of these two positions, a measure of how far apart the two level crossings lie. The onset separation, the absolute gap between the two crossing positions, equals 27.5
